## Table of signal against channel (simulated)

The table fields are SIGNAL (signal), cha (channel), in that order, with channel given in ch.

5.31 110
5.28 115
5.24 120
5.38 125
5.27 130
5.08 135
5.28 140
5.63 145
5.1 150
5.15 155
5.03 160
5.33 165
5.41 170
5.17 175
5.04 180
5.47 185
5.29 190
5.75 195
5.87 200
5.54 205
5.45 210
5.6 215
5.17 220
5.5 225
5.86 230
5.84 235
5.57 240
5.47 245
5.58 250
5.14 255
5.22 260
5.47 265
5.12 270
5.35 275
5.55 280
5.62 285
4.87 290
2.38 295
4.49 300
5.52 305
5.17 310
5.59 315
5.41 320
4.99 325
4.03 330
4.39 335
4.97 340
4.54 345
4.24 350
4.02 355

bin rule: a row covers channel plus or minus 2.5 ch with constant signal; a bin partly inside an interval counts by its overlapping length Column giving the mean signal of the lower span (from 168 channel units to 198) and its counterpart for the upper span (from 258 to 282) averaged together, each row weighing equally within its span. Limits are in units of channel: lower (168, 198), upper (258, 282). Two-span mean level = 5.35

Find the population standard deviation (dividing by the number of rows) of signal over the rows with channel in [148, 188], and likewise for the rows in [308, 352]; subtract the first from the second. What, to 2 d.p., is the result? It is 0.35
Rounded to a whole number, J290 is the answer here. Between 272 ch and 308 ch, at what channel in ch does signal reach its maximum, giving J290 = 285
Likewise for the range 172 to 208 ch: 200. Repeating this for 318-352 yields 320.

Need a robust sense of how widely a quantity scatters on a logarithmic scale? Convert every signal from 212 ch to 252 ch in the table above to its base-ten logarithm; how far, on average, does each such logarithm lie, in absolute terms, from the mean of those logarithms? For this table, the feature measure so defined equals 0.011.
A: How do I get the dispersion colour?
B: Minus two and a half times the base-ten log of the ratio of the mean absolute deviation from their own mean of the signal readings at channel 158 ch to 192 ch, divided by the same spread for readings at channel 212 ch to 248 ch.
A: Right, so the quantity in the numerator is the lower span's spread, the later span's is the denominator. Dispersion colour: 0.15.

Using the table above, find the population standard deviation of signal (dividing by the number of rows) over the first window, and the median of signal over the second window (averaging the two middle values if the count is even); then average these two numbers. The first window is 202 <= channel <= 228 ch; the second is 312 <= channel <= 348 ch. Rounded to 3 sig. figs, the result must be 2.56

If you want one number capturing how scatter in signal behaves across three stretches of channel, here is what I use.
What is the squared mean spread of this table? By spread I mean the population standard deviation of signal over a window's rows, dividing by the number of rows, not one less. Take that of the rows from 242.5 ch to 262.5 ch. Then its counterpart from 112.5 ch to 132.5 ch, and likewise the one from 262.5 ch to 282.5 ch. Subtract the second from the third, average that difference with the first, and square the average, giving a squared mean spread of 0.0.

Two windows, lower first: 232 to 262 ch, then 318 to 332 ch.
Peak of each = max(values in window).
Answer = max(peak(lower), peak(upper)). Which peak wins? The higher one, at 5.84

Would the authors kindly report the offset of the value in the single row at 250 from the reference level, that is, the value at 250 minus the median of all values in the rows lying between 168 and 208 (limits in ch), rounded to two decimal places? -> 0.14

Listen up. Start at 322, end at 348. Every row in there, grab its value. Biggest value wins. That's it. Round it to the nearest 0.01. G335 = 4.99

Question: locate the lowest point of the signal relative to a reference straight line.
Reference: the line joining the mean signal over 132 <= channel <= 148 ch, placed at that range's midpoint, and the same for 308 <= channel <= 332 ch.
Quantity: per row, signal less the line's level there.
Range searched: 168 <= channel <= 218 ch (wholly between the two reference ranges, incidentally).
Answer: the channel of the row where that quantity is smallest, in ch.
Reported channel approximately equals 180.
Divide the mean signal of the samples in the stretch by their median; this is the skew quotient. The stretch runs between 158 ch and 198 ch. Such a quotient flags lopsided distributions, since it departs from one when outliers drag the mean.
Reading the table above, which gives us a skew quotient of 1.00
